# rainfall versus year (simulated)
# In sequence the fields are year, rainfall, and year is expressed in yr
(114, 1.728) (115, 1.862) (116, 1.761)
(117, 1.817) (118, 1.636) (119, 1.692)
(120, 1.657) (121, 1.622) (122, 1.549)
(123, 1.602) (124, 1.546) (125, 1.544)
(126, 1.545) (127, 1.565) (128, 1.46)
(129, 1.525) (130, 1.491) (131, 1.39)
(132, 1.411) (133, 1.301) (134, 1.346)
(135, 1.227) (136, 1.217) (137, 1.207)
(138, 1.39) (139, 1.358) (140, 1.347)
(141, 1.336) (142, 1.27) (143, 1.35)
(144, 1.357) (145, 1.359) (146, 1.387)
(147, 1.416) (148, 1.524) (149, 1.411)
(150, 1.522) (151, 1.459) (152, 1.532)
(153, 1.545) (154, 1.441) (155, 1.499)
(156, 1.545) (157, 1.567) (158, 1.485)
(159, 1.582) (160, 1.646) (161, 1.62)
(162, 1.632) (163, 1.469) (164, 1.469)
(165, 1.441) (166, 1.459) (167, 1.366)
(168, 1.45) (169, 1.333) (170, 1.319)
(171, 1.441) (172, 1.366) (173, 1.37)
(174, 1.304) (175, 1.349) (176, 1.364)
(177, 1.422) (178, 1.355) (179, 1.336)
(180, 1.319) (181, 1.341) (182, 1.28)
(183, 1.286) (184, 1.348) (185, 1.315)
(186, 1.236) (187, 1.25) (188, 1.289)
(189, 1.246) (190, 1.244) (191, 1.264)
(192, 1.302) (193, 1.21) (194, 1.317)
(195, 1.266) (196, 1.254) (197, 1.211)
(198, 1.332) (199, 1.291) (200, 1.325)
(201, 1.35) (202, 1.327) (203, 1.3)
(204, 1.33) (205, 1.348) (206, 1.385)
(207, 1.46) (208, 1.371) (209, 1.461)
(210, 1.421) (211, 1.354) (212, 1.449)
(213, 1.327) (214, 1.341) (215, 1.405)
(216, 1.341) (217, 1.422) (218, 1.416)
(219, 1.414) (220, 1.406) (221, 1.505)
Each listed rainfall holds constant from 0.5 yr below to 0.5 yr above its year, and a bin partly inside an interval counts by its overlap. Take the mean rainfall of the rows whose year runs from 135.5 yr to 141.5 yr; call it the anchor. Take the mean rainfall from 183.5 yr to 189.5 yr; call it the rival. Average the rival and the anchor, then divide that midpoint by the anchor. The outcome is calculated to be 0.99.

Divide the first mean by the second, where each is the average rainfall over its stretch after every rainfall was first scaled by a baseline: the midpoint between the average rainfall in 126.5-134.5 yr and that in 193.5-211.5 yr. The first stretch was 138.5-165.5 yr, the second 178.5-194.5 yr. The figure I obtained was 1.14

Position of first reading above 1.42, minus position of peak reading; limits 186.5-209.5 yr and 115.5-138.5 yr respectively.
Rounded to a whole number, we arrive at 90 yr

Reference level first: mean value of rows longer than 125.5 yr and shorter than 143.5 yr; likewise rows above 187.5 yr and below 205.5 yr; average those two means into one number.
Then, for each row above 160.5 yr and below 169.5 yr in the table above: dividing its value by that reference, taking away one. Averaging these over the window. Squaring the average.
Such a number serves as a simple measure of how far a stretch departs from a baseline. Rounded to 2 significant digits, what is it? 0.011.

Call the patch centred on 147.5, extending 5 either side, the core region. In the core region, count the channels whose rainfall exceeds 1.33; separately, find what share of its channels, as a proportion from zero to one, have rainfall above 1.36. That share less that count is -9.3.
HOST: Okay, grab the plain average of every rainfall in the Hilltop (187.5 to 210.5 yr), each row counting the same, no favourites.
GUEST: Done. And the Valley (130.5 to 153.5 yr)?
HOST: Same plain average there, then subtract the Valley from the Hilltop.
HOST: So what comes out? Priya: -0.06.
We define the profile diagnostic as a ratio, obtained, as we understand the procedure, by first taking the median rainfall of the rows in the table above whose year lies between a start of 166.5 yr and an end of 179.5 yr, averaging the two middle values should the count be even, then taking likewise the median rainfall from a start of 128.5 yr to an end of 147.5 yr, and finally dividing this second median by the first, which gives 0.99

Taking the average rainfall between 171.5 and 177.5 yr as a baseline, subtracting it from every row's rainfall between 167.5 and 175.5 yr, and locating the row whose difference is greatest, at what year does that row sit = 168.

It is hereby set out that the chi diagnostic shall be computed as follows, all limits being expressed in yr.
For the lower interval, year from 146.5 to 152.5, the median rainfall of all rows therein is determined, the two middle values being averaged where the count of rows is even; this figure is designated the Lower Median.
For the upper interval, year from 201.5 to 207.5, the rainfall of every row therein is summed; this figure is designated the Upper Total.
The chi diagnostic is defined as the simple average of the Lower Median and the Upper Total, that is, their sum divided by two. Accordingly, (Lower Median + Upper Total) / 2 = 4.8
